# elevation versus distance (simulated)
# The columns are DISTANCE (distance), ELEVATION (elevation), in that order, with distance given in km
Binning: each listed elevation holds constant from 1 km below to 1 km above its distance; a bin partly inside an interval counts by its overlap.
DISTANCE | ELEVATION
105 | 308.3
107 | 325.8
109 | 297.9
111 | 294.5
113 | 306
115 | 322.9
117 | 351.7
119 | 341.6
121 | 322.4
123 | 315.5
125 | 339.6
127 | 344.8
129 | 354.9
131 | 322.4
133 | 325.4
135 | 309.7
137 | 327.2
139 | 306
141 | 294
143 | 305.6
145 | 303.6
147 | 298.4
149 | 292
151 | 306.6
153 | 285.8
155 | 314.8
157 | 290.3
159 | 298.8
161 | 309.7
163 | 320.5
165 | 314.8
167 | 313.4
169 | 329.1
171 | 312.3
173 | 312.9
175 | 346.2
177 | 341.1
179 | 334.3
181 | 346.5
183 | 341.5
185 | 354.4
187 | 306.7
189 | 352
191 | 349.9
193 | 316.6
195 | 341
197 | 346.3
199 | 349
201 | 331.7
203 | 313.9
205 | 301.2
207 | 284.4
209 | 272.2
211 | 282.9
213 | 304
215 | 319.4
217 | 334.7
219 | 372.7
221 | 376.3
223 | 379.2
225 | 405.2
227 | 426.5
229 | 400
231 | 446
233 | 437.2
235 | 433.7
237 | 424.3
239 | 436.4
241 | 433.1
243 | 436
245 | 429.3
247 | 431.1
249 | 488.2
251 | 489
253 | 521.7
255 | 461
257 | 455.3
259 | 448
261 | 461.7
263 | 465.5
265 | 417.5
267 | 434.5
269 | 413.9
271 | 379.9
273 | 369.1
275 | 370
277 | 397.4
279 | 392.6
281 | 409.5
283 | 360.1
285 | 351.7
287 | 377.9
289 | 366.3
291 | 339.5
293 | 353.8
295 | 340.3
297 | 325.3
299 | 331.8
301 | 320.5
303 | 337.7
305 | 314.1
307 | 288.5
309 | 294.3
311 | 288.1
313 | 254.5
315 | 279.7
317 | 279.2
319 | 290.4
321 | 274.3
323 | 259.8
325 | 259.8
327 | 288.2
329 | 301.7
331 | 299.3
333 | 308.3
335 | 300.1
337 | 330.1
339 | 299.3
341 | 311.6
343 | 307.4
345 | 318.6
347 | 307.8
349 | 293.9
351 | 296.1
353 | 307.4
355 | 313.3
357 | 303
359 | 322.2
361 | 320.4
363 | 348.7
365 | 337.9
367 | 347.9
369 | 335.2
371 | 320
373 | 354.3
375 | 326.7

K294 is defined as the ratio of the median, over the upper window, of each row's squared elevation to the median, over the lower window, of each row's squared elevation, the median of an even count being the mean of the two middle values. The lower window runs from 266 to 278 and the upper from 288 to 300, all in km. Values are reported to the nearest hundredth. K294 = 0.76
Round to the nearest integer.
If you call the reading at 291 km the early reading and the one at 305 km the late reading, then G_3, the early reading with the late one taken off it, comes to 25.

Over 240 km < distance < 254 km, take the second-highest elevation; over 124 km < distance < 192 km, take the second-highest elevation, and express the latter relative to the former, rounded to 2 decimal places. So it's 0.72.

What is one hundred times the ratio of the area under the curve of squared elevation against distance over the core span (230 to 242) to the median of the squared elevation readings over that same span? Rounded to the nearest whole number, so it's 1201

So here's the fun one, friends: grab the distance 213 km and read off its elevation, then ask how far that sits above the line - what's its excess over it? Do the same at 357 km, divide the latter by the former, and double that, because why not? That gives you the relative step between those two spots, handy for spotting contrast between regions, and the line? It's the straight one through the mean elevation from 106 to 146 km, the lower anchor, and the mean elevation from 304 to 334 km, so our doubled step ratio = -70.8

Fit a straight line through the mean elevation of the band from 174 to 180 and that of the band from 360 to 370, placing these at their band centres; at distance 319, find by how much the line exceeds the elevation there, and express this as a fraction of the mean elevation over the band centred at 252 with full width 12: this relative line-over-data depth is 0.10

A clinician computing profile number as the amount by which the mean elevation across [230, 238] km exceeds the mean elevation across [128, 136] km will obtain 107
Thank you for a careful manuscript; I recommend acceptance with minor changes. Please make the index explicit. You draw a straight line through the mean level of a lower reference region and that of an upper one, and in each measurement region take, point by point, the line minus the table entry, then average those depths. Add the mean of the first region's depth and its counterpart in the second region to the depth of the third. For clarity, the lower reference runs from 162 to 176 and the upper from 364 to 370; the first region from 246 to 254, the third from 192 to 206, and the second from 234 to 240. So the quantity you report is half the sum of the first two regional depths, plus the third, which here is -133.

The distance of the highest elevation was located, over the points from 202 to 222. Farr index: 221 km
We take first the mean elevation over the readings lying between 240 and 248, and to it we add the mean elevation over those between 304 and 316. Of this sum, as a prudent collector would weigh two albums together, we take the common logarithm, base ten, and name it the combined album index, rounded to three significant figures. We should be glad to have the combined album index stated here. 2.86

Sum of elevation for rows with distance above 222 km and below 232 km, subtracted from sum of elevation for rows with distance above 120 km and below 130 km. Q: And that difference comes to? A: -380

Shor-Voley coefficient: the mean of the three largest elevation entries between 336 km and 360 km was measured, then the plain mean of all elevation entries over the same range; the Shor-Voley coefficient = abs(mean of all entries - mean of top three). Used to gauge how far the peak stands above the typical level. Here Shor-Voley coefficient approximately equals 14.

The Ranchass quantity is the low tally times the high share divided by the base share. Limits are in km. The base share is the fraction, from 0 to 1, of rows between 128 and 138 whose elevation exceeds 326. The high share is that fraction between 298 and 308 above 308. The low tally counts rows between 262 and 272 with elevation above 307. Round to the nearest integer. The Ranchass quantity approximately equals 10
